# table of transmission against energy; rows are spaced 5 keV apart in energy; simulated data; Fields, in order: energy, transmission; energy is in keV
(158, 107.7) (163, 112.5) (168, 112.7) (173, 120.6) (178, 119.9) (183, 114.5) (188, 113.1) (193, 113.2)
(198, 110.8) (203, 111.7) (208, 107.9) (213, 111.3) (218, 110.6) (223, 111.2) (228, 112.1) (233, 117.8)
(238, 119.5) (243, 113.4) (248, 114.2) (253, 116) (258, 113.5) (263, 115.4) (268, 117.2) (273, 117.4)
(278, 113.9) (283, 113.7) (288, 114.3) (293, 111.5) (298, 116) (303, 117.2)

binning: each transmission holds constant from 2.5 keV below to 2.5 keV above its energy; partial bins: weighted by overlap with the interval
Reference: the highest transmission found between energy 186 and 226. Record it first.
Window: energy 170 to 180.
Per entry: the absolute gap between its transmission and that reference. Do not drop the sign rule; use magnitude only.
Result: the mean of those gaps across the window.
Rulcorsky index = 7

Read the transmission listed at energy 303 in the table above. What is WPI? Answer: 117.2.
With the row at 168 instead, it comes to 112.7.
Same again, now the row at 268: 117.2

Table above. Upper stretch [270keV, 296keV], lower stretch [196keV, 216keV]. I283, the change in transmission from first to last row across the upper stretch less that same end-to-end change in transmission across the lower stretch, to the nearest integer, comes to -6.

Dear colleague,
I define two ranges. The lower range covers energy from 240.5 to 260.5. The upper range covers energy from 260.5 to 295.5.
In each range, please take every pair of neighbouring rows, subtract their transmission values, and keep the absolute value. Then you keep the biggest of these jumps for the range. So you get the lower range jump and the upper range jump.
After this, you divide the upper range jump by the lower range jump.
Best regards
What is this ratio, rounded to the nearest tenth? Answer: 1.4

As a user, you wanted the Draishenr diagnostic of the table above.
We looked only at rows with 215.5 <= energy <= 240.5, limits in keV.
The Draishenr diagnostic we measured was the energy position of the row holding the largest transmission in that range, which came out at 238 keV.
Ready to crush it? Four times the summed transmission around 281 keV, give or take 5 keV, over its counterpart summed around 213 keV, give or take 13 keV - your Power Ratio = 2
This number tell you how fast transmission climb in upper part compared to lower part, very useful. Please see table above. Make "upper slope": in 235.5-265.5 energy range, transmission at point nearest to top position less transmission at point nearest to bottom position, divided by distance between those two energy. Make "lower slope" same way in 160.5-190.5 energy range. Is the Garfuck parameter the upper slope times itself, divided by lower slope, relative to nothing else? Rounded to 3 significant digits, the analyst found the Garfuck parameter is 1.12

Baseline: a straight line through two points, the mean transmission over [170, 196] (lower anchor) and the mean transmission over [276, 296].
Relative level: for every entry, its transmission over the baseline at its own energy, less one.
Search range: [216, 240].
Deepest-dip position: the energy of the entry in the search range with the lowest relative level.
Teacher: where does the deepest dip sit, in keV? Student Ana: 218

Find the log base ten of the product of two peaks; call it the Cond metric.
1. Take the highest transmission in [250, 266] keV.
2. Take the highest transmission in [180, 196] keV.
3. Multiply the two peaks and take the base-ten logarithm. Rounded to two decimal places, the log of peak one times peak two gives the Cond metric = 4.12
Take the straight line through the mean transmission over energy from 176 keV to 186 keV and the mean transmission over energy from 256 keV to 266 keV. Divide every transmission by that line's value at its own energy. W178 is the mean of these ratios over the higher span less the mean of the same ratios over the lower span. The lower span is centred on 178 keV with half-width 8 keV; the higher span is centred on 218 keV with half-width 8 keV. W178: -0.051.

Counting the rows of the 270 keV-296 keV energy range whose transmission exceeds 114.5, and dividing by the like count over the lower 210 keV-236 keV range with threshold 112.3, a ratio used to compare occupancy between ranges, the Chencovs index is 1.00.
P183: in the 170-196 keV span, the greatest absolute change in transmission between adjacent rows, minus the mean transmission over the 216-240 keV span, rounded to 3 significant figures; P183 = -109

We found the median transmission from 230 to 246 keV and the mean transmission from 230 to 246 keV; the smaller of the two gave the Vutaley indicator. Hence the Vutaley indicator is 117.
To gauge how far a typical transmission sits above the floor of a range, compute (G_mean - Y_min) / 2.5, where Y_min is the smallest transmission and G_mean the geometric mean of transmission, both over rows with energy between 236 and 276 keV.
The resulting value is 0.96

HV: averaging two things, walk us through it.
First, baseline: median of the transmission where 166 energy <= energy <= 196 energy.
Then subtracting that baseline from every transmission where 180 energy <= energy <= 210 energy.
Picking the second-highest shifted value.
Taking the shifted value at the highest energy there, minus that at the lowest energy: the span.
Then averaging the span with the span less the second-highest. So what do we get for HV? -6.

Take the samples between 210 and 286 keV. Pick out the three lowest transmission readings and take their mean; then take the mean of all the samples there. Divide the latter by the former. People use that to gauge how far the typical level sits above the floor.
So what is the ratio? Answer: 1.031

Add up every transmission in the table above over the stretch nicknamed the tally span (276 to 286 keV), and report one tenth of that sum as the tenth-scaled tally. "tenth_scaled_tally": 22.8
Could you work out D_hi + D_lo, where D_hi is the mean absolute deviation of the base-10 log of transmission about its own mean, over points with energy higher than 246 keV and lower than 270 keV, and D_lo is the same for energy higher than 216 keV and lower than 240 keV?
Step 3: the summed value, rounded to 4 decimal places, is 0.0176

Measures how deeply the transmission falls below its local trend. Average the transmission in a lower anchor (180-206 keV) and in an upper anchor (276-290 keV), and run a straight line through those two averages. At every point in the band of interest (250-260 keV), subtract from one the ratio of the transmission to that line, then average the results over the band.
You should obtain -0.01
